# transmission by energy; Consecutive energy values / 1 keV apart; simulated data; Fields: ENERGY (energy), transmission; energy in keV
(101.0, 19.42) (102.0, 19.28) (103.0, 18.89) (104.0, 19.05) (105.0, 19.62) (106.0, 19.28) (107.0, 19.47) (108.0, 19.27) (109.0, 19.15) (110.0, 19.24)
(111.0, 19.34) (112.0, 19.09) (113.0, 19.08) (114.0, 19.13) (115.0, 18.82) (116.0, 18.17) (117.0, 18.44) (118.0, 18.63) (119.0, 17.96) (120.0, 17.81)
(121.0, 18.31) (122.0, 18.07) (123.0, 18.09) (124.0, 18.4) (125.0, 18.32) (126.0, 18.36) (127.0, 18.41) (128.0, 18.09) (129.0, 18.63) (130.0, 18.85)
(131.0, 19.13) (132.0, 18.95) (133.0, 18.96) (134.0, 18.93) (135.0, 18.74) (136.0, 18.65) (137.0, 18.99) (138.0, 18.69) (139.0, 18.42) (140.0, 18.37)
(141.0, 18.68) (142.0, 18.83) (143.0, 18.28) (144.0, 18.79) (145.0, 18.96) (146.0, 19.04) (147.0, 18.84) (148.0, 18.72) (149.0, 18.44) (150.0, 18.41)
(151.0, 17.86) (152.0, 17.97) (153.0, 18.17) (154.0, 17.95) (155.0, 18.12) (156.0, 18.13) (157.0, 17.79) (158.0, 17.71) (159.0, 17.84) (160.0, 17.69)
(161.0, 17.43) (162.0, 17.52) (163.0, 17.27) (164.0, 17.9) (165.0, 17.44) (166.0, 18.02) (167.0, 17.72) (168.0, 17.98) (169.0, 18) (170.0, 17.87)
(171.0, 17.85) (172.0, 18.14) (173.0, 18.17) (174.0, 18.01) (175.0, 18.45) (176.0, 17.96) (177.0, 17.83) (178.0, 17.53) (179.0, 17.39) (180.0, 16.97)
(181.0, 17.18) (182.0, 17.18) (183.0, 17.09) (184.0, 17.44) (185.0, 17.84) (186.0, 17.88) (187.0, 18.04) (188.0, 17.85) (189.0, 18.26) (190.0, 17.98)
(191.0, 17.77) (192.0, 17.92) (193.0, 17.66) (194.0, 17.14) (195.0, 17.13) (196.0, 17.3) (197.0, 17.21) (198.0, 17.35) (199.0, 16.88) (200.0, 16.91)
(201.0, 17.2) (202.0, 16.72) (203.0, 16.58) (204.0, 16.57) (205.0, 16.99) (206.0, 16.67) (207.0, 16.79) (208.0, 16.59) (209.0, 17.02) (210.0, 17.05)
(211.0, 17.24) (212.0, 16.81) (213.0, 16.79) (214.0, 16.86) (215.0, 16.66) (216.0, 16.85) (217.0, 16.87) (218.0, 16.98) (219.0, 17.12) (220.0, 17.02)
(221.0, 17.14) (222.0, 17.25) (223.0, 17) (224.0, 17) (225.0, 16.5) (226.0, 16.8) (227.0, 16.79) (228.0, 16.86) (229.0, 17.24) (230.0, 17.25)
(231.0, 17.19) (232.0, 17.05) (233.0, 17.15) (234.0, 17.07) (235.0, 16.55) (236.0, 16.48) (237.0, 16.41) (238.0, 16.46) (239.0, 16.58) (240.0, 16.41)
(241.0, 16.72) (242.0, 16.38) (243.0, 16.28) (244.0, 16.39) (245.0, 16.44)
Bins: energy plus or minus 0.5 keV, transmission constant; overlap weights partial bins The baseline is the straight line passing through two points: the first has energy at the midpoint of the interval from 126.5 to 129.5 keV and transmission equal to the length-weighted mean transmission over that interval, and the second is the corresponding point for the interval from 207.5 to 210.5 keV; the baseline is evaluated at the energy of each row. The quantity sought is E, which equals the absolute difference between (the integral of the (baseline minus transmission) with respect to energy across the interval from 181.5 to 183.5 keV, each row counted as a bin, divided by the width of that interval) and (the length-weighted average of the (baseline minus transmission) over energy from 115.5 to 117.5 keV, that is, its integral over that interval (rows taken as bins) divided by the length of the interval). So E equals 0.04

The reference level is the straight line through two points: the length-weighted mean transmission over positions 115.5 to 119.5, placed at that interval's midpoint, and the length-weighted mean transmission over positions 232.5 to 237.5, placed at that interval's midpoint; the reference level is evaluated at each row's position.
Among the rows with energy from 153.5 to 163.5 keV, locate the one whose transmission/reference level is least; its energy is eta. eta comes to 163.0 keV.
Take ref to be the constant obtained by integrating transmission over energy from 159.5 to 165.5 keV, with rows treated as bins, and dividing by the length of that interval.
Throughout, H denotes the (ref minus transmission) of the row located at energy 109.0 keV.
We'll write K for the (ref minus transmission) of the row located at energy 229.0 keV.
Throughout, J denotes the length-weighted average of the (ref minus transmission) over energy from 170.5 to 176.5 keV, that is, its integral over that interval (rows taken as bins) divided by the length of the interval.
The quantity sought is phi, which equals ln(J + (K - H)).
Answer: 0.3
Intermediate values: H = -1.6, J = -0.6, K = 0.30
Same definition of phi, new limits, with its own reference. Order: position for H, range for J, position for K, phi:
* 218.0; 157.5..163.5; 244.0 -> -0.6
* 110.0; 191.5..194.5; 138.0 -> -0.7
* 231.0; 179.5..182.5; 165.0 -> -1.7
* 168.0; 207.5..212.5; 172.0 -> -0.8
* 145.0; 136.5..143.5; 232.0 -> -0.2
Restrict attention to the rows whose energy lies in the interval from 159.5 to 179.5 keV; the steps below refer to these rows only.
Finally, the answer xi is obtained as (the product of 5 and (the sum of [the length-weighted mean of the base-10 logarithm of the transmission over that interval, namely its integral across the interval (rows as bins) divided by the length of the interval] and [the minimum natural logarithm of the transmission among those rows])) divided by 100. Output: 0.205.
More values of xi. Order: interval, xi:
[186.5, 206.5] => 0.202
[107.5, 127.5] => 0.207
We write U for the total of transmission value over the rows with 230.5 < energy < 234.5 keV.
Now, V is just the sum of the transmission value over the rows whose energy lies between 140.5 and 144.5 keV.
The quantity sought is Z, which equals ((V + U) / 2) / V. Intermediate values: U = 68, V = 75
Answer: 0.96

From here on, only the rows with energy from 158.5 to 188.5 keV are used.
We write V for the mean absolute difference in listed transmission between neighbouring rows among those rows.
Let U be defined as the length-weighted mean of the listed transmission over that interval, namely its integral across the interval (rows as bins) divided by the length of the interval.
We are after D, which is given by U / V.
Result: 73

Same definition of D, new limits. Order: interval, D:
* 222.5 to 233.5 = 108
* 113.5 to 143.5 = 74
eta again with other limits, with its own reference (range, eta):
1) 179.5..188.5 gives 180.0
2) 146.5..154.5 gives 151.0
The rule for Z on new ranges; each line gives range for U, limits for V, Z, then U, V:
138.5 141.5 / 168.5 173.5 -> 0.81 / 55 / 90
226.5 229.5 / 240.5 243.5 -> 1.02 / 51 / 49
